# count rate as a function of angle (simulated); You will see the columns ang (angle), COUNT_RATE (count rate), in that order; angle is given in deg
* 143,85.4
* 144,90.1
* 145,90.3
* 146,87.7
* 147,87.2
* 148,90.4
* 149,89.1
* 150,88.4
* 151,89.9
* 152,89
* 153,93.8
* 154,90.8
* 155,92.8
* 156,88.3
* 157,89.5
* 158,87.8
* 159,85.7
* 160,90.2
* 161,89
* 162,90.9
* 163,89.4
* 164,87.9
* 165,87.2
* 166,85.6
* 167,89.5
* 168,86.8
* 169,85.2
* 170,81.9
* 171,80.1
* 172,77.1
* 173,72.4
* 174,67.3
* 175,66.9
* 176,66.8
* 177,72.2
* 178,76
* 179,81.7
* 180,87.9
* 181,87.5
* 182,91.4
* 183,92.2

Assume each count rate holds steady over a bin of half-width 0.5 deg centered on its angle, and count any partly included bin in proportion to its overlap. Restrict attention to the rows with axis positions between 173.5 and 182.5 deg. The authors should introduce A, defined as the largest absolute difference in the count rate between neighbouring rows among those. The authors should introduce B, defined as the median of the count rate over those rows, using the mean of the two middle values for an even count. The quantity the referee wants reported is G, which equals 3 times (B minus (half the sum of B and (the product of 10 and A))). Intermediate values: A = 6.2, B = 76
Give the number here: 21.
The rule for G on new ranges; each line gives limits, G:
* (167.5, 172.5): 73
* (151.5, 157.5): 63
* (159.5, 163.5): 106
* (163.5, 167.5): 73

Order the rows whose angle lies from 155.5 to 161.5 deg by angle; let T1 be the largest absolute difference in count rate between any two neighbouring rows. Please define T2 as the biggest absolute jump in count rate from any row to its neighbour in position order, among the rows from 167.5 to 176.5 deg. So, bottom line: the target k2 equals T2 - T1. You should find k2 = 0.60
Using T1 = 4.5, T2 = 5.1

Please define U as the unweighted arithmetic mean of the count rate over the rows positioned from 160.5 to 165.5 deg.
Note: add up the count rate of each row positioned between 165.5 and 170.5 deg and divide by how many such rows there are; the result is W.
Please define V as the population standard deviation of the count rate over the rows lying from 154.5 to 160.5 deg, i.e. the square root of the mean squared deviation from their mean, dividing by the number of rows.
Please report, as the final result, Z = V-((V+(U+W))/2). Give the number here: -86.2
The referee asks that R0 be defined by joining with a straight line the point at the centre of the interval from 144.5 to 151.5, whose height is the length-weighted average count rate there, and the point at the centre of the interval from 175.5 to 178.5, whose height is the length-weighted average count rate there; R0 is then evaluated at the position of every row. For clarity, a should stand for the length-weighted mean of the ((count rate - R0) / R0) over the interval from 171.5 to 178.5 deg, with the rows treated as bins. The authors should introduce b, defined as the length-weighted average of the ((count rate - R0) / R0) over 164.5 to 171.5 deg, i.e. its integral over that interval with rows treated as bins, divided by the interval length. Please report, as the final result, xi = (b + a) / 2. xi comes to 0.042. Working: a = -0.02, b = 0.11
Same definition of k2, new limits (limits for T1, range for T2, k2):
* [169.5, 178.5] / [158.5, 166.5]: -0.90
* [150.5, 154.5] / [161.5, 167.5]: -0.90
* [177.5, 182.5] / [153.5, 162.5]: -1.70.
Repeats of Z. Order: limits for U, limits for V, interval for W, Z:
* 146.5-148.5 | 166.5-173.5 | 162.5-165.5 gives -85.8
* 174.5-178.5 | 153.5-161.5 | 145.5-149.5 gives -78.5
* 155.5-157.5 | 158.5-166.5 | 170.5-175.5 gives -79.9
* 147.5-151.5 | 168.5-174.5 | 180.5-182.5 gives -86.5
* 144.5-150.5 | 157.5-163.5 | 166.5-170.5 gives -86.5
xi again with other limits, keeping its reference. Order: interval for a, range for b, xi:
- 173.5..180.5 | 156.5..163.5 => 0.062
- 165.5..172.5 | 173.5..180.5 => 0.066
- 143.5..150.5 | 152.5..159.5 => 0.030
